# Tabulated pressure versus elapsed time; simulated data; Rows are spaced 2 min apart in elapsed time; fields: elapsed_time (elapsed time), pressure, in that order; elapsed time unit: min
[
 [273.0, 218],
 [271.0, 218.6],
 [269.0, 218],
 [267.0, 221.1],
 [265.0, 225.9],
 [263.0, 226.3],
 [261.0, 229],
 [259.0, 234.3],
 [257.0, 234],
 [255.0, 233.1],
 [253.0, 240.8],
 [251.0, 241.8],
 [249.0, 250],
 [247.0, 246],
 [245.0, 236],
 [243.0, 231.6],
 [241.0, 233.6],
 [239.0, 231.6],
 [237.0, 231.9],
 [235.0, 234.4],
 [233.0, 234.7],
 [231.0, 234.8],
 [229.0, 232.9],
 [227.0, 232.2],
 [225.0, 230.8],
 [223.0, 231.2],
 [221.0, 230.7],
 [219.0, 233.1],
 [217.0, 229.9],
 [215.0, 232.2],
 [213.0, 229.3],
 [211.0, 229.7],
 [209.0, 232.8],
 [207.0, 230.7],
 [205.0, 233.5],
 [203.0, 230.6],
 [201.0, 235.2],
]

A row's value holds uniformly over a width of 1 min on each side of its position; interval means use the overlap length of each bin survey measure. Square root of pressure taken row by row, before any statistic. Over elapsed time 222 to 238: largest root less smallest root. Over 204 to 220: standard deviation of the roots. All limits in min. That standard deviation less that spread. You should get -0.08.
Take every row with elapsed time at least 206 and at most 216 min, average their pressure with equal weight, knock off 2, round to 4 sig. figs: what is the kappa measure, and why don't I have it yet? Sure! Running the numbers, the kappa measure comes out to 228.9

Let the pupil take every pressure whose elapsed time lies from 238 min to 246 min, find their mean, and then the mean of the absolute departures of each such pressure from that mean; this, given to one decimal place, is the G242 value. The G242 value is 1.6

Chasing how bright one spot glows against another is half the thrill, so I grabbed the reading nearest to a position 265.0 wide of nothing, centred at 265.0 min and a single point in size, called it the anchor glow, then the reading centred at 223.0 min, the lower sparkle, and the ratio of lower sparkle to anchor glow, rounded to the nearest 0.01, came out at 1.02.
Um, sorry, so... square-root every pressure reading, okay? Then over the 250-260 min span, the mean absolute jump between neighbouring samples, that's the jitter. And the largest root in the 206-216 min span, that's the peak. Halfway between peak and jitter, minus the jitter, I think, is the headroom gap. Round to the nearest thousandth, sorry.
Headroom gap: 7.589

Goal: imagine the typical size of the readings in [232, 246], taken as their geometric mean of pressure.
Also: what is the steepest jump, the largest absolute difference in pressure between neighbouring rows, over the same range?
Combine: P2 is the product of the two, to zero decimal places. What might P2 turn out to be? 1027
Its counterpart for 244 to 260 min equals 2394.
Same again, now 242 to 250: 2408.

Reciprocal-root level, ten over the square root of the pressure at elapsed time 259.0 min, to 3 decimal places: 0.653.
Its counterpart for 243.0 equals 0.657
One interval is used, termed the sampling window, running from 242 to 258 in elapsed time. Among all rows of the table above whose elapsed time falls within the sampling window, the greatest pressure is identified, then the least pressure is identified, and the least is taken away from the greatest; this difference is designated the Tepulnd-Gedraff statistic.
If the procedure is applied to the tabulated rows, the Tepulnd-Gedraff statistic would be 18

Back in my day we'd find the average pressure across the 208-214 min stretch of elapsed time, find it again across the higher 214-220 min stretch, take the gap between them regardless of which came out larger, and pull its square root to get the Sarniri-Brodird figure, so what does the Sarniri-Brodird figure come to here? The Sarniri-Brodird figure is 1.1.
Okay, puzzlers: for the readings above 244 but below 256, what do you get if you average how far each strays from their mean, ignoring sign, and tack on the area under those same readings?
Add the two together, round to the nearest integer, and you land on 2900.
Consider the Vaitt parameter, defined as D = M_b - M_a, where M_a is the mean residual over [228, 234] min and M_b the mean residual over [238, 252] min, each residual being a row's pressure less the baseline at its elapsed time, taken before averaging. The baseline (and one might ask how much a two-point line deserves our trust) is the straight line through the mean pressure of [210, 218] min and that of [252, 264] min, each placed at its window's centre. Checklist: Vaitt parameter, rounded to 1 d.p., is 3.7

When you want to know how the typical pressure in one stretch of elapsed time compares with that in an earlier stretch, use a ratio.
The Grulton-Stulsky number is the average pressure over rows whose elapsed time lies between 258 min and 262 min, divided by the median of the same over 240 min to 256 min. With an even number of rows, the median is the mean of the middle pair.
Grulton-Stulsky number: 0.97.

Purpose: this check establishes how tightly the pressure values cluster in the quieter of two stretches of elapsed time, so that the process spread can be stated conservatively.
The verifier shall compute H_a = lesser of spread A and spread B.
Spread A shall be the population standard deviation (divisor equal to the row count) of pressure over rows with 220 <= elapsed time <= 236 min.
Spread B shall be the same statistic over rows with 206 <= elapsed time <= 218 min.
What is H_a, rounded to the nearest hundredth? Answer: 1.31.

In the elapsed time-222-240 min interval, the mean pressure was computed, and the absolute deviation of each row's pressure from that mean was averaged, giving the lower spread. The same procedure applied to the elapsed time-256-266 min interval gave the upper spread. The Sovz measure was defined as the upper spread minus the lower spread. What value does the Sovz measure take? 2.1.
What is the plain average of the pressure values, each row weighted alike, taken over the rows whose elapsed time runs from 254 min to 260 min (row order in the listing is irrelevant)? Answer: 234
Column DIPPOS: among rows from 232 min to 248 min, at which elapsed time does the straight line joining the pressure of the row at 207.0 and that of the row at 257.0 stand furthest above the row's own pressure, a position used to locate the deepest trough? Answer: 243.0 min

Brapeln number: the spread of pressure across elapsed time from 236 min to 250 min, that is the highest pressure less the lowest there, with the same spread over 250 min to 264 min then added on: 34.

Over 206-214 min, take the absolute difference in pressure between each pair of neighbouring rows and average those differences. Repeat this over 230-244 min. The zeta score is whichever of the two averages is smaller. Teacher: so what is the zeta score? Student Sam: 1.20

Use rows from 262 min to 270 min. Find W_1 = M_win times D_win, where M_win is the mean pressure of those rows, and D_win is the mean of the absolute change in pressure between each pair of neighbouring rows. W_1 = 616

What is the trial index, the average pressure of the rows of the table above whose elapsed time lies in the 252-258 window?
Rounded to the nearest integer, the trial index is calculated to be 236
